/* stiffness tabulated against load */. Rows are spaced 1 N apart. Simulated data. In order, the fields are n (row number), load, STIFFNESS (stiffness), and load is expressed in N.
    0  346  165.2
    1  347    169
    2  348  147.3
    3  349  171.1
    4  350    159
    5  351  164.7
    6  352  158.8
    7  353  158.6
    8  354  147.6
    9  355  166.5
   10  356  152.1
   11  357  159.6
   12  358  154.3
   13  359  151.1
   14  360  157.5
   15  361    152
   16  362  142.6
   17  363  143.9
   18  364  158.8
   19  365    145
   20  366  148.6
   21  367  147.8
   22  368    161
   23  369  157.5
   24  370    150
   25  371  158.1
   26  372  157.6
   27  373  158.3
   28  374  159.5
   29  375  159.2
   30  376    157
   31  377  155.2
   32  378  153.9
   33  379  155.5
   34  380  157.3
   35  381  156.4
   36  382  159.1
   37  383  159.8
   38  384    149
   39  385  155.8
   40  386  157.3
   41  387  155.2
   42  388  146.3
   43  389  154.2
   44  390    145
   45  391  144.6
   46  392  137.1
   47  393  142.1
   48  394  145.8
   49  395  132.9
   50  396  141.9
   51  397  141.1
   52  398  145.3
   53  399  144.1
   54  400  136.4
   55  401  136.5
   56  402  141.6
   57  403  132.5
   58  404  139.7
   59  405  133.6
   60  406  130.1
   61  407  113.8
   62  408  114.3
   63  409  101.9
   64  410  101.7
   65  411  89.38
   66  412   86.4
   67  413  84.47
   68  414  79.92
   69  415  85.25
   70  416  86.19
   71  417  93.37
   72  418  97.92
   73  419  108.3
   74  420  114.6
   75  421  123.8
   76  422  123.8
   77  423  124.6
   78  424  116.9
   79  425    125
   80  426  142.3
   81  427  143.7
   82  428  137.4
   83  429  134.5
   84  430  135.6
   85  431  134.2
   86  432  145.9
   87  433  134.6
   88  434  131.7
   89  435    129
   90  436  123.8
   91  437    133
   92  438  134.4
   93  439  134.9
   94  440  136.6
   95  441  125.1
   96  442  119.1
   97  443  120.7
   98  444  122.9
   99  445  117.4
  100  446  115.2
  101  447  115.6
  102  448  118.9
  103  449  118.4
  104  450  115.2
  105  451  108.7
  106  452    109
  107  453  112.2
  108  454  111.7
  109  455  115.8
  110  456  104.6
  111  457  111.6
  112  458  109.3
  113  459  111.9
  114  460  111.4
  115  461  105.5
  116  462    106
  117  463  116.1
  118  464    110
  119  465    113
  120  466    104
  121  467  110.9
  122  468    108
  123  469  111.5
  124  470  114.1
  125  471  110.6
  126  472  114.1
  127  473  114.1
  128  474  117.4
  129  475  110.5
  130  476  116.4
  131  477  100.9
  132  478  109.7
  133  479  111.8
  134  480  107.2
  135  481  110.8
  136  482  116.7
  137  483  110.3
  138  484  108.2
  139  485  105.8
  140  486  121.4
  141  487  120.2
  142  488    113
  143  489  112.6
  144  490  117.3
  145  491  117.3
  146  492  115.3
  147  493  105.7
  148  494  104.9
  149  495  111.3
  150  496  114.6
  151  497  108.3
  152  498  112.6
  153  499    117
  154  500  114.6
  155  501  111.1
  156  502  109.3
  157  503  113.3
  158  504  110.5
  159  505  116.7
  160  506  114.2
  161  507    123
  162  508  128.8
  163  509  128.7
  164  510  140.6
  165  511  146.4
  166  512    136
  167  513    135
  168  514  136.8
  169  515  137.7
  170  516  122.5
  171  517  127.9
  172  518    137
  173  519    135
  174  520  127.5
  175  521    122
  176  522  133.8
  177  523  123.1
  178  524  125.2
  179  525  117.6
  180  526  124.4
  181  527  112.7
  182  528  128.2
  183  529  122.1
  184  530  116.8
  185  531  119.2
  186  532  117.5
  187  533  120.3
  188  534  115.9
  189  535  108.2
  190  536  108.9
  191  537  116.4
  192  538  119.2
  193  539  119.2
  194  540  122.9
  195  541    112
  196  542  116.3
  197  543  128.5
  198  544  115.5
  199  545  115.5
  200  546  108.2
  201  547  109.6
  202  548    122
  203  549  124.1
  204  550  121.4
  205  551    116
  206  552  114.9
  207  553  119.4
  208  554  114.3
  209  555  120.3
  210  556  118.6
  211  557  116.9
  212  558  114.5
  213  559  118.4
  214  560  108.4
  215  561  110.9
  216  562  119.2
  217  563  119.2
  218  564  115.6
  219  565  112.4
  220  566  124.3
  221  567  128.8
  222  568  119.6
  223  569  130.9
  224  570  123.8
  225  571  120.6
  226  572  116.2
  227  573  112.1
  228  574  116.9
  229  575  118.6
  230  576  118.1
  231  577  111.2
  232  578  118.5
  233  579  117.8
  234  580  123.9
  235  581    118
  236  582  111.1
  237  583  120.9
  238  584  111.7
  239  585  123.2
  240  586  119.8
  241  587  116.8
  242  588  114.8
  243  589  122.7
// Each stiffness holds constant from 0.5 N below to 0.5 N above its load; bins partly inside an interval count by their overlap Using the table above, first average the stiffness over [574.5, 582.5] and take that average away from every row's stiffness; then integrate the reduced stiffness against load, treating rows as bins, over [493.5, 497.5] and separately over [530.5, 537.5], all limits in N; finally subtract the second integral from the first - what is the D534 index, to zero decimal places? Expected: -16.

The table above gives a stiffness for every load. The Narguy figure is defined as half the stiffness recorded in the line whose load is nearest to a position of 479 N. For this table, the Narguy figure 55.9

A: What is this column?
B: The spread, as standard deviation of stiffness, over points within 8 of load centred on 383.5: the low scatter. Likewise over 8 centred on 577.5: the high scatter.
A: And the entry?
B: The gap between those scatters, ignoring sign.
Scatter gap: 0.1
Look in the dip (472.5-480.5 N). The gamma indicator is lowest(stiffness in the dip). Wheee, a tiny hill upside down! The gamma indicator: 100.9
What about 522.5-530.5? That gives 112.7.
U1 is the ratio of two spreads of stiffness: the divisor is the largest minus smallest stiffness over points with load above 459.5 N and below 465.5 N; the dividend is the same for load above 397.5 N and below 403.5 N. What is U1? 1.21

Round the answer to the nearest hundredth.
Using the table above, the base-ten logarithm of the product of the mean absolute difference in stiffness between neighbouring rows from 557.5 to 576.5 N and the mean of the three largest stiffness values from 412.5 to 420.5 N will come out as 2.75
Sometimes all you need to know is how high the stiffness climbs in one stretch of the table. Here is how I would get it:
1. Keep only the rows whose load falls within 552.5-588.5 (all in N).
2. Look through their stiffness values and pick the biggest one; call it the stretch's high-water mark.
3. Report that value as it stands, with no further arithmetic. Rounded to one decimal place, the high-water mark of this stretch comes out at 130.9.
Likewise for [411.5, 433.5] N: 145.9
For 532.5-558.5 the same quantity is 128.5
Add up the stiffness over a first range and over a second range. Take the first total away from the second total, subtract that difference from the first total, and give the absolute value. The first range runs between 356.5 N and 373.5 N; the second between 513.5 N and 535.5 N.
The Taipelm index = 2476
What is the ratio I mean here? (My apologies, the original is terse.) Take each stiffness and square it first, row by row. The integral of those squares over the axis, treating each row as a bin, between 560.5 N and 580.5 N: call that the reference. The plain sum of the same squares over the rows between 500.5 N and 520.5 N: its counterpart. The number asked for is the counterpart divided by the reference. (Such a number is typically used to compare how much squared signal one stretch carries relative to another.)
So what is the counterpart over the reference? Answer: 1.1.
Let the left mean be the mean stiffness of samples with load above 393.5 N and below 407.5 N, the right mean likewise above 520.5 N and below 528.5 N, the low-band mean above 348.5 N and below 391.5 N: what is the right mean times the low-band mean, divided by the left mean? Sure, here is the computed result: 140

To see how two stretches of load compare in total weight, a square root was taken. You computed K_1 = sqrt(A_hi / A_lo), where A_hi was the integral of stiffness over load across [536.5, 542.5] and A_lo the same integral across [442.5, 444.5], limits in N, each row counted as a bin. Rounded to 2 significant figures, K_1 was 1.7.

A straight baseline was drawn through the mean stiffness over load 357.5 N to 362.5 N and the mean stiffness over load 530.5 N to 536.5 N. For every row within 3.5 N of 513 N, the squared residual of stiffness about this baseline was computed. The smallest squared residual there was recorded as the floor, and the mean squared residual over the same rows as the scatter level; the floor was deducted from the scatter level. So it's 319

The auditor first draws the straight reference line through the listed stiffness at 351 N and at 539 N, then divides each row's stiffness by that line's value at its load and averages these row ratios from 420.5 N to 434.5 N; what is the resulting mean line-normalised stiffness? 0.91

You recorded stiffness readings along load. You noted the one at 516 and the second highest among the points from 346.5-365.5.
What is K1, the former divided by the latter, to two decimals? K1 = 0.72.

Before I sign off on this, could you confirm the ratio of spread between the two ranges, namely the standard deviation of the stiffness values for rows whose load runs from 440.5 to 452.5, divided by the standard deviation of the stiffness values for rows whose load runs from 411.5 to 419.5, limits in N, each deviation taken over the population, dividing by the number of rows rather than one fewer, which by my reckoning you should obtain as 0.55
